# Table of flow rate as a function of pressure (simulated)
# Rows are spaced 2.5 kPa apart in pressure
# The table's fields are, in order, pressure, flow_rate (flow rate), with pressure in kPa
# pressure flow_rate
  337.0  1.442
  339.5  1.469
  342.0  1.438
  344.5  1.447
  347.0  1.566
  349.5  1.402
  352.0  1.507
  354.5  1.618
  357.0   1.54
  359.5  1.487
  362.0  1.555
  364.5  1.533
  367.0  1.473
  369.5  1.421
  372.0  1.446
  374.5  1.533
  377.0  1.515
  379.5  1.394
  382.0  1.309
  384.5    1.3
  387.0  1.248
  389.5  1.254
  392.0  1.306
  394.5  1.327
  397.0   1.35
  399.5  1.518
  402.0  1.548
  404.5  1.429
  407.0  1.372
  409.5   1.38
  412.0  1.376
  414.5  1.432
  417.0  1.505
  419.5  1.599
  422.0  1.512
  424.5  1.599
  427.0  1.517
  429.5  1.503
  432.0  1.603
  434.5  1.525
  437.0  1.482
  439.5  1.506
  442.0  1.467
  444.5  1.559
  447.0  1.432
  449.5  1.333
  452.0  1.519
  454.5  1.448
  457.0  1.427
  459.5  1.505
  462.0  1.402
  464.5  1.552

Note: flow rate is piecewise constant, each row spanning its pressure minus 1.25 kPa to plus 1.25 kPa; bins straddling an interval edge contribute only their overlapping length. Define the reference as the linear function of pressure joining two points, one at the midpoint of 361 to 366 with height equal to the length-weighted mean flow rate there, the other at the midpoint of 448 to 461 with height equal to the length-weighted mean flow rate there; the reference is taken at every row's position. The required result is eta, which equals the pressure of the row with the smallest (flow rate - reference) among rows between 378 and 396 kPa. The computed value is 387.0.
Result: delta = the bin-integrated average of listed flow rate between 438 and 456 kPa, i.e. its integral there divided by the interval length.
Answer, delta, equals 1.47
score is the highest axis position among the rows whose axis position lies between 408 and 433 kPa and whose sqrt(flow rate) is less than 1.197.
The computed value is 414.5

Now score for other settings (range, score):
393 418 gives 414.5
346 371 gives 369.5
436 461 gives 457.0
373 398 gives 397.0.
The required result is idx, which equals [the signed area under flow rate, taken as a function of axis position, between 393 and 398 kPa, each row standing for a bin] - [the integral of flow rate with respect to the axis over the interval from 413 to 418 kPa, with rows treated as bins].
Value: -0.6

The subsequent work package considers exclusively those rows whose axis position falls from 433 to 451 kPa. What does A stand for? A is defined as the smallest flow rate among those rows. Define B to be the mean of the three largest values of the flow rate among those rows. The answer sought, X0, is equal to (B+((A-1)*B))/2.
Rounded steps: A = 1.333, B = 1.53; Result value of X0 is 1.02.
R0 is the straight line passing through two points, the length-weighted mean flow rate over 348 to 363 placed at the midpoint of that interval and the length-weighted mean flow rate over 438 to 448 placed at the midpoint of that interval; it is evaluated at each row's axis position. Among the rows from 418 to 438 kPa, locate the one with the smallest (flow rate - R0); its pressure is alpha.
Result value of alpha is 437.0 kPa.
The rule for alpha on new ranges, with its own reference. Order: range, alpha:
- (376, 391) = 387.0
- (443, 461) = 449.5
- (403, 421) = 407.0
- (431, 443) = 442.0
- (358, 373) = 369.5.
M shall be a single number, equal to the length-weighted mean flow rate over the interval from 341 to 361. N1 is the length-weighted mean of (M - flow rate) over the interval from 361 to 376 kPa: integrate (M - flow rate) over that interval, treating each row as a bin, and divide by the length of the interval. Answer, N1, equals 0.009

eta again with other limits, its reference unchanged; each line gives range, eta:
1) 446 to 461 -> 449.5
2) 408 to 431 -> 412.0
